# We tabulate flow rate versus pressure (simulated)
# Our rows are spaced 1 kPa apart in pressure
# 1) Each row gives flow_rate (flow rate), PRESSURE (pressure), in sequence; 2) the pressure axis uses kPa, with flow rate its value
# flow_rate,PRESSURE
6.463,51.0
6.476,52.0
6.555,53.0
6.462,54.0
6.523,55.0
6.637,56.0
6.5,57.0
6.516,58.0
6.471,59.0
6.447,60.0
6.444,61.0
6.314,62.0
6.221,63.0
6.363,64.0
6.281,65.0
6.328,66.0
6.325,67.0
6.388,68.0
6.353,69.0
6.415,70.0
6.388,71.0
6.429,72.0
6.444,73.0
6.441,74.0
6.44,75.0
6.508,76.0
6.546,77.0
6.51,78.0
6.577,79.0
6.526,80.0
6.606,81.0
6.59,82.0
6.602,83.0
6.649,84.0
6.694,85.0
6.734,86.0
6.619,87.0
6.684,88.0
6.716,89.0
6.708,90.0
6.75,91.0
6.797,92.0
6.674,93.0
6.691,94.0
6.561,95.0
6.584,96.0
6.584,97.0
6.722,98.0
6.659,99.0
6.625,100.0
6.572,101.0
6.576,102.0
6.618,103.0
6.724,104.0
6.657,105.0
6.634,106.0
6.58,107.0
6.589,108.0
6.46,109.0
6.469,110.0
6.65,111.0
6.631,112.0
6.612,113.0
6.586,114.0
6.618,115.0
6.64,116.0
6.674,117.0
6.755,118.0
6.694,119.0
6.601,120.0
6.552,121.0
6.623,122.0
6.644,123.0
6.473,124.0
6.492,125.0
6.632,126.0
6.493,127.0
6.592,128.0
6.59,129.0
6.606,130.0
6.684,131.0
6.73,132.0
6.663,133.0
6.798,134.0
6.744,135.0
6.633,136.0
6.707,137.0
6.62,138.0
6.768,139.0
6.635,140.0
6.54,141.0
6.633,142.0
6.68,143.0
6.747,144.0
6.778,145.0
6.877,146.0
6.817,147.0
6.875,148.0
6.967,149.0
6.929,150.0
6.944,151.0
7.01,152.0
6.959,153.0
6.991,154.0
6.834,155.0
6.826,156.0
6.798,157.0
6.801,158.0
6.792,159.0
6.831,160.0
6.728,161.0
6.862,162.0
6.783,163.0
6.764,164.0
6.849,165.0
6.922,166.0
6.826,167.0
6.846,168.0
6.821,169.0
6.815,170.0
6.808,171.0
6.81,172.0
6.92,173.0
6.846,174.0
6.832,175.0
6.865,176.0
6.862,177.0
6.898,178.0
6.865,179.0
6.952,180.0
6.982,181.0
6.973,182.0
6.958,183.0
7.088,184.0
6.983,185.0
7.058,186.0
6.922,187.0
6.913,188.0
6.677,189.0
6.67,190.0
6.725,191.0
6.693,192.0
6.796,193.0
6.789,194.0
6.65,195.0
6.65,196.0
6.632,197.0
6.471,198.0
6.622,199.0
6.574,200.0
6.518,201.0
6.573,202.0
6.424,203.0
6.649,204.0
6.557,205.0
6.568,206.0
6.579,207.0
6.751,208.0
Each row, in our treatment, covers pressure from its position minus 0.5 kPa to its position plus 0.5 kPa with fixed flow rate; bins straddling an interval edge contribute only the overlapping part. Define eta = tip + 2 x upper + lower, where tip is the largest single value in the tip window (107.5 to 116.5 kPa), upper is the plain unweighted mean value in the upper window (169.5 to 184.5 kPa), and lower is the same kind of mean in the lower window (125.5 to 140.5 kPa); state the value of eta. 27.1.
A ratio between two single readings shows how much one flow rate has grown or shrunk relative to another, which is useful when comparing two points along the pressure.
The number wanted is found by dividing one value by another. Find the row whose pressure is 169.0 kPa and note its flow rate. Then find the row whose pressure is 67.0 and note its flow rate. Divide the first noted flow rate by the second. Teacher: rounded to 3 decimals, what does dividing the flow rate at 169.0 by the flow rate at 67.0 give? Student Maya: 1.078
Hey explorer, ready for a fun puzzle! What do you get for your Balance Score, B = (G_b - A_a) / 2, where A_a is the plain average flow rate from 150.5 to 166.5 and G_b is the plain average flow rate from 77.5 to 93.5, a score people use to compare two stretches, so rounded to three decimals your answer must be -0.102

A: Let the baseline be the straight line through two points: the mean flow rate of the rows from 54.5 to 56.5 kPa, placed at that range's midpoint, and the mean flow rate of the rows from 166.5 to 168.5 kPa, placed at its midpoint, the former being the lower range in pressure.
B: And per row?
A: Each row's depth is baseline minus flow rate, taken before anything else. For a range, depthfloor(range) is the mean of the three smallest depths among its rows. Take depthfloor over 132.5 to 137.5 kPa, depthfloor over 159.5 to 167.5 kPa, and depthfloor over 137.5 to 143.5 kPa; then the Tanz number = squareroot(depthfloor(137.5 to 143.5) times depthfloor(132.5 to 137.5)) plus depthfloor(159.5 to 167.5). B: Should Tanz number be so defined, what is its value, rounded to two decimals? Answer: -0.02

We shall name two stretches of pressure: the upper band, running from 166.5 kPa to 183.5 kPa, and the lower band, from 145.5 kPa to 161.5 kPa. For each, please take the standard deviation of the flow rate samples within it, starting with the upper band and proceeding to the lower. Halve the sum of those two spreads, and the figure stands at 0.07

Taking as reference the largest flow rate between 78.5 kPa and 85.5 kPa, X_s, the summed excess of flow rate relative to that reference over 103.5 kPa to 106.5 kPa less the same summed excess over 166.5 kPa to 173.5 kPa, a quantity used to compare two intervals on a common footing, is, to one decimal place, -1.1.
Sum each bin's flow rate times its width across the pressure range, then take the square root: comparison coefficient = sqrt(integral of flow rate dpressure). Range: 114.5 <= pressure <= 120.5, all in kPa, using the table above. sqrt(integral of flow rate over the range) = 6.32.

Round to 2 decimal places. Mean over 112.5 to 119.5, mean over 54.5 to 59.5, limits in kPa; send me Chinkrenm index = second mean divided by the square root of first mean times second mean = 0.99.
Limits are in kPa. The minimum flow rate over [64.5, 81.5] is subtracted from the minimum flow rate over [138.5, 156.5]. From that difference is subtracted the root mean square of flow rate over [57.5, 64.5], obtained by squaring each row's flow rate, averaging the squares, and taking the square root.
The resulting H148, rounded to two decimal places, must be -6.14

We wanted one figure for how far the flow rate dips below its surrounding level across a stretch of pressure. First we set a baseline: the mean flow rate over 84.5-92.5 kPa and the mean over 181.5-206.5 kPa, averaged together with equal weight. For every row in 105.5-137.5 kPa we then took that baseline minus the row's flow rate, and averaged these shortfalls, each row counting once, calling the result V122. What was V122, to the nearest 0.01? 0.10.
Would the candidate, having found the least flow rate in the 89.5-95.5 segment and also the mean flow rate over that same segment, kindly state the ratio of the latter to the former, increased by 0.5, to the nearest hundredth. 1.52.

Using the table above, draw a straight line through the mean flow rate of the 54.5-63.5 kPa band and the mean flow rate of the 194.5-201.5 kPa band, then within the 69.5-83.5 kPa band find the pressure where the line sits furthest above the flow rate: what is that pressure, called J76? 71.0 kPa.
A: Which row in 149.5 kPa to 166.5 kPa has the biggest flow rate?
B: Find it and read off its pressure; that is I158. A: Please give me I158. 152.0 kPa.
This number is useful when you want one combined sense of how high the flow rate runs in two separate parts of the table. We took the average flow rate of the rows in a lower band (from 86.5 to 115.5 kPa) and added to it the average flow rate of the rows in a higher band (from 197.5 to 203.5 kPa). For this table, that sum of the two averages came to 13.16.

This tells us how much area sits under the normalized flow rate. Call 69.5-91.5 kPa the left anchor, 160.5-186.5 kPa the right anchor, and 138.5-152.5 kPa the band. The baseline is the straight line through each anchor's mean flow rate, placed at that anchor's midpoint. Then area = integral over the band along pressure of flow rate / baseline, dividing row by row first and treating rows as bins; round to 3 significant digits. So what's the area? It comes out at 14.0 kPa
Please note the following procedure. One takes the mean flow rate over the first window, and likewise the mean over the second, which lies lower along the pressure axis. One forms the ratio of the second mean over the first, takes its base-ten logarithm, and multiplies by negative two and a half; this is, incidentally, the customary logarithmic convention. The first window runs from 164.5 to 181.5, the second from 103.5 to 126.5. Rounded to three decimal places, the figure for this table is 0.042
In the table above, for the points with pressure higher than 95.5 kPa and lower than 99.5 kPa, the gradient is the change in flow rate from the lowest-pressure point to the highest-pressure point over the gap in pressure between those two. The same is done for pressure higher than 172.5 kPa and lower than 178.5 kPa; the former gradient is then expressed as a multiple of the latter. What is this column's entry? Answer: -5.7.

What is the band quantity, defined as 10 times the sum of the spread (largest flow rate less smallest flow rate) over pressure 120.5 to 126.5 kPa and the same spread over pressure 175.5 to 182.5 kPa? 2.91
